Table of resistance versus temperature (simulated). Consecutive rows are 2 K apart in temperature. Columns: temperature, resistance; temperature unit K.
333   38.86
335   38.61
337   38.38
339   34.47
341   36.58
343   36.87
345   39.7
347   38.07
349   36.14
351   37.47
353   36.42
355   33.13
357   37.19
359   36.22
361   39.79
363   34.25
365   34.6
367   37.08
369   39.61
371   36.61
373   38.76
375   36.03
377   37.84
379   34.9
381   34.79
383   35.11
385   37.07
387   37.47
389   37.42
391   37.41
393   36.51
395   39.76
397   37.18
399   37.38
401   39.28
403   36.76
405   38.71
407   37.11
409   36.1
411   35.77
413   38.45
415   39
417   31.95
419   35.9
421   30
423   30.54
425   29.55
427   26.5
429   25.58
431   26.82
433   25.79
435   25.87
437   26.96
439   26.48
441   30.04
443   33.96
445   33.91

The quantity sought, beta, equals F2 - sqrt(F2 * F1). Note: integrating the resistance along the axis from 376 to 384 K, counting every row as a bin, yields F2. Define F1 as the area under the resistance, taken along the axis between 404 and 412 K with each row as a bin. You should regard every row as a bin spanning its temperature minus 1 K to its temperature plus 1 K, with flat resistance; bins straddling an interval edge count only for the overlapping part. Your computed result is -5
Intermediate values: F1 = 295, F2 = 285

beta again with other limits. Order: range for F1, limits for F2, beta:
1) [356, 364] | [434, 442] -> -35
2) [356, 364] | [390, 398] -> 3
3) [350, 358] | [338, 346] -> 3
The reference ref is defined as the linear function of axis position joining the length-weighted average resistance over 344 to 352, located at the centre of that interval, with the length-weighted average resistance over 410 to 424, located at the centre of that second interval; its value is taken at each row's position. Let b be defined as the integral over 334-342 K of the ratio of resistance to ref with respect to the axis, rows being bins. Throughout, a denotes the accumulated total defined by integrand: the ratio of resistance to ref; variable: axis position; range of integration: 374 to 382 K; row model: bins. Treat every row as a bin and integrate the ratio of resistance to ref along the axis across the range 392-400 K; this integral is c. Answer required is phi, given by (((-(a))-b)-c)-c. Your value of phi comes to -32.6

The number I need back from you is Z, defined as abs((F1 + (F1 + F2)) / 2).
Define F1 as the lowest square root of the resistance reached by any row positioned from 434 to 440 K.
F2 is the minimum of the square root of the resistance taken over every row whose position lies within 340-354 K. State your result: 8.1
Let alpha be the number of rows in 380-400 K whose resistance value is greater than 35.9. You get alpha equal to 8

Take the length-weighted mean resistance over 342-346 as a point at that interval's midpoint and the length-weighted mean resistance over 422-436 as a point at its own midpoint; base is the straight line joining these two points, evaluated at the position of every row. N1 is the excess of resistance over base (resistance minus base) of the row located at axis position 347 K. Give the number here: 0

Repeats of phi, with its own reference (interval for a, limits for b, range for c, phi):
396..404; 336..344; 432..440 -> -28.7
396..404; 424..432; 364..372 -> -30.9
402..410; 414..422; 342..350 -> -32.3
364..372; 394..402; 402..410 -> -33.7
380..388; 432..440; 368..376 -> -30.7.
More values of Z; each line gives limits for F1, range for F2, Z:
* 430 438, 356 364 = 8.0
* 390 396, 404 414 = 9.0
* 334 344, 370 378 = 8.9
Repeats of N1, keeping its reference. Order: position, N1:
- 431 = 0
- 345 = 2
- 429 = -2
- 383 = 2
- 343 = -2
